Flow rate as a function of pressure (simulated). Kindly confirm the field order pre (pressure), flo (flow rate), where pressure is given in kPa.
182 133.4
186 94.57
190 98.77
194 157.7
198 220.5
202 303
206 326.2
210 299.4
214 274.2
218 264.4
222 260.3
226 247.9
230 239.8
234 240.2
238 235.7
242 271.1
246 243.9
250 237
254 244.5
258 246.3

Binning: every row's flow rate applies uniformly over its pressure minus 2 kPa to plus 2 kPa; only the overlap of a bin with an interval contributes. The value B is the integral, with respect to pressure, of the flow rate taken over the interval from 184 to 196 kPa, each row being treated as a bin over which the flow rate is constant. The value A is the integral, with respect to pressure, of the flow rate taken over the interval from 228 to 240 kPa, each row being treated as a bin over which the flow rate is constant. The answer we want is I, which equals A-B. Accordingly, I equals 1459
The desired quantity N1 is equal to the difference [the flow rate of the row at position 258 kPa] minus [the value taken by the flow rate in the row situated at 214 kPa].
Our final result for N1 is -28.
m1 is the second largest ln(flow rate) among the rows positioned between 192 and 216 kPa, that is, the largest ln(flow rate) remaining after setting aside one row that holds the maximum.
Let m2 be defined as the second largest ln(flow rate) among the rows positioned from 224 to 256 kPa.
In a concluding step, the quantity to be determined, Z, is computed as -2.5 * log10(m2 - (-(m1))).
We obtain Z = -2.63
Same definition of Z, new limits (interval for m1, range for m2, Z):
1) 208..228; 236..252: -2.61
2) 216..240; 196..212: -2.63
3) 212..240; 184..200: -2.57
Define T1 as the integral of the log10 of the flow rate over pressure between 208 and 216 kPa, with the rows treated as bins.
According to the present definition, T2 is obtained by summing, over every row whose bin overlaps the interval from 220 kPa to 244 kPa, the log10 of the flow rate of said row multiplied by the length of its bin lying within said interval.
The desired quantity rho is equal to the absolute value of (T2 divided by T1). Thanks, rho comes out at 2.9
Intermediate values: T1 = 20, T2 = 58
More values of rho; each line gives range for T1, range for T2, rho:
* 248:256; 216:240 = 3.0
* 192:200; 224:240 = 2.1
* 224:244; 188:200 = 0.5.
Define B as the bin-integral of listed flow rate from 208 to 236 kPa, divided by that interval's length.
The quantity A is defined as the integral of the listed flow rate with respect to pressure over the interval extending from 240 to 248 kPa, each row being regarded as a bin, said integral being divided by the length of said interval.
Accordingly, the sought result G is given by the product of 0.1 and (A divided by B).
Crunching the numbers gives 0.10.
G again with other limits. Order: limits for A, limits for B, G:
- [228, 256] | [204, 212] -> 0.08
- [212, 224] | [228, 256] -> 0.11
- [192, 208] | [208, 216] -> 0.09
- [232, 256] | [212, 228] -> 0.09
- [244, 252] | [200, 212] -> 0.08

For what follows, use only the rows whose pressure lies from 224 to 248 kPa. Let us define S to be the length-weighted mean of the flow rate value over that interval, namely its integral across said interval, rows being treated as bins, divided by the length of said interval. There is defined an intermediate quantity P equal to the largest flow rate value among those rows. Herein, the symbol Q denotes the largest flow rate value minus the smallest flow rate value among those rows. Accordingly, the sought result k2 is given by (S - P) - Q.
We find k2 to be -60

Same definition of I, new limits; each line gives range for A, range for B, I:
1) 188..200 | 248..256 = -18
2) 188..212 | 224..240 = 1768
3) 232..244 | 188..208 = -1437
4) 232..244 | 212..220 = 834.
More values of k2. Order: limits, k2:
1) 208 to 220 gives -55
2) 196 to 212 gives -145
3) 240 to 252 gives -55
